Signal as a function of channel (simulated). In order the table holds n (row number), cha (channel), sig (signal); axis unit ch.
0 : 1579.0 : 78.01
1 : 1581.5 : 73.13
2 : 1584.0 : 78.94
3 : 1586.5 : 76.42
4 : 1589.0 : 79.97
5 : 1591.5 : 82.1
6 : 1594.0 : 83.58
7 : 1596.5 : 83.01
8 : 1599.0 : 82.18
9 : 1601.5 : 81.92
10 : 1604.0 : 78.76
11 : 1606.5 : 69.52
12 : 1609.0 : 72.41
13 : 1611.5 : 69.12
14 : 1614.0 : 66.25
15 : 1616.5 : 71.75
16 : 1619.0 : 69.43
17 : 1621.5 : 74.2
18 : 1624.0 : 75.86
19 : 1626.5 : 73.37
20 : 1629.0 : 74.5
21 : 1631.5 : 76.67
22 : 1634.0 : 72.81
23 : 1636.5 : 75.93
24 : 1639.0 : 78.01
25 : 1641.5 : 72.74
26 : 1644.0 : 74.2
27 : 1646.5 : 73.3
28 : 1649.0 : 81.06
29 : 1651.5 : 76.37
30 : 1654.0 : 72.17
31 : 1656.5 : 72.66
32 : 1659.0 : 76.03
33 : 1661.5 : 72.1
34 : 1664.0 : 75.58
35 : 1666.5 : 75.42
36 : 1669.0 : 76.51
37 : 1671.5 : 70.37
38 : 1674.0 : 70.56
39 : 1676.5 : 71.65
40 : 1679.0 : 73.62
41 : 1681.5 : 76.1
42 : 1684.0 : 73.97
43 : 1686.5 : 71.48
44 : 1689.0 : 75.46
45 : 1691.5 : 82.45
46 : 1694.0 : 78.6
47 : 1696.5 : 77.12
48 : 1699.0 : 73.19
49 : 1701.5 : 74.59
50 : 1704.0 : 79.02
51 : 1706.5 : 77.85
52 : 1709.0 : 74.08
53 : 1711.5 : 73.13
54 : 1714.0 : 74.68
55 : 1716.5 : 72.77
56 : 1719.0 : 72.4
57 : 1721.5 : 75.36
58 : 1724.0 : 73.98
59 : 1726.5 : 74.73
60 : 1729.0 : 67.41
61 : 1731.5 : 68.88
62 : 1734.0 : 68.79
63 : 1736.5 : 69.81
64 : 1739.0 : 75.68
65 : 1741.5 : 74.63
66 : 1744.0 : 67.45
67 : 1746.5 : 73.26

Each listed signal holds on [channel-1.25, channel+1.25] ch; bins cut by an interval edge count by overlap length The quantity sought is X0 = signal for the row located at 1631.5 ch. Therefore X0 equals 76.67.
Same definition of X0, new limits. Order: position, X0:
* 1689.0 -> 75.46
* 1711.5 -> 73.13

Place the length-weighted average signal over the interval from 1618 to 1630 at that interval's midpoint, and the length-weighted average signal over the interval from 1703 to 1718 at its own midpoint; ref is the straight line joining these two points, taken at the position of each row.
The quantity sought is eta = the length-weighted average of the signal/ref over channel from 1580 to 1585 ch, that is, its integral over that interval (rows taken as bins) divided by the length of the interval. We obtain 1.04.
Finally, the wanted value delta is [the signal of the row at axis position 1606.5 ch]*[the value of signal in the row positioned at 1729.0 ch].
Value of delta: 4686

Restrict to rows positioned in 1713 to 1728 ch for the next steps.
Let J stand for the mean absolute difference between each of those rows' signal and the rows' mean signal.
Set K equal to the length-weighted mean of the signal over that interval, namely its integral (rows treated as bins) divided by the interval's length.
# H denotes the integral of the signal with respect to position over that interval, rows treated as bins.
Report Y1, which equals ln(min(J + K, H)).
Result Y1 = 4.31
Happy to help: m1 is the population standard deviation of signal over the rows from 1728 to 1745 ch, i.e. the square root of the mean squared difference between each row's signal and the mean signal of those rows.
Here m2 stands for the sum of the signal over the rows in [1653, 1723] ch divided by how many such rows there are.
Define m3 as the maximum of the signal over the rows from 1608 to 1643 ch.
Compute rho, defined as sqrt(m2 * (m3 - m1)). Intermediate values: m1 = 3.13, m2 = 74.6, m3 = 78.01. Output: 74.7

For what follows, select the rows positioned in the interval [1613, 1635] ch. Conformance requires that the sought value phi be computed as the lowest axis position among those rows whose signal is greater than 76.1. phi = 1631.5 ch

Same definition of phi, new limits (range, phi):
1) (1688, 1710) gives 1691.5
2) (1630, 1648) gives 1631.5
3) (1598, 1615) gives 1599.0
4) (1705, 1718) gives 1706.5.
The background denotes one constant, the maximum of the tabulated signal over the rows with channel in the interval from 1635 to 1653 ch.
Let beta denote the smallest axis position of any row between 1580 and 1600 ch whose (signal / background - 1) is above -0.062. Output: 1584.0 ch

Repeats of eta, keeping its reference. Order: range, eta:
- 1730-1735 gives 0.91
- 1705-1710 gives 1.01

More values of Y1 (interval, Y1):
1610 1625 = 4.30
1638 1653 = 4.36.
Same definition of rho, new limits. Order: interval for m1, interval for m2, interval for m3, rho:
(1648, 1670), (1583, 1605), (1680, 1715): 80.3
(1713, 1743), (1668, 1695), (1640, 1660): 76.4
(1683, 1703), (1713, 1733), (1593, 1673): 76.3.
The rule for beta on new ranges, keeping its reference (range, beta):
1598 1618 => 1599.0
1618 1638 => 1631.5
